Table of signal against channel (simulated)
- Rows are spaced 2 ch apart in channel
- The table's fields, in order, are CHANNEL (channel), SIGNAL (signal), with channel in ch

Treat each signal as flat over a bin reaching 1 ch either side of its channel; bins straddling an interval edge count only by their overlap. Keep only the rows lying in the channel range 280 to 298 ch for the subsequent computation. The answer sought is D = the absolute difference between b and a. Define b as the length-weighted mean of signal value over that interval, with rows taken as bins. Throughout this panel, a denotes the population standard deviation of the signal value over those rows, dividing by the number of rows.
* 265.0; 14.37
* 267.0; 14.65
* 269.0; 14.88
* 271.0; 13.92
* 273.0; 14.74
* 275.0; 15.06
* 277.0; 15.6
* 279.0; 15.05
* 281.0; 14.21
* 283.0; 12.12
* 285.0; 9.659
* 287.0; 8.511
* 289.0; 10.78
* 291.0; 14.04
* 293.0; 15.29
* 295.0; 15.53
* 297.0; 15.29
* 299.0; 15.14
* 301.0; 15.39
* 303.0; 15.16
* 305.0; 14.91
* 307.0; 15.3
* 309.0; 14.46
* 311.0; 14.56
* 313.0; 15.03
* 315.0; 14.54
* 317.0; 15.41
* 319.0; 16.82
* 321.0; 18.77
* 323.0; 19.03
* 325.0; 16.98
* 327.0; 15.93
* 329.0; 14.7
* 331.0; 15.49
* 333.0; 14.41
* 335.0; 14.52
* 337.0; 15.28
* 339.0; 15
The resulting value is 10.3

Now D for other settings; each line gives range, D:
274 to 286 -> 11.5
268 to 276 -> 14.2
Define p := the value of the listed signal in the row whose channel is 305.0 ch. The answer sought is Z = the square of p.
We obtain 222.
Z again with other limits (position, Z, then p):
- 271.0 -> 194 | 13.92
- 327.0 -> 254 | 15.93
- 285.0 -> 93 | 9.659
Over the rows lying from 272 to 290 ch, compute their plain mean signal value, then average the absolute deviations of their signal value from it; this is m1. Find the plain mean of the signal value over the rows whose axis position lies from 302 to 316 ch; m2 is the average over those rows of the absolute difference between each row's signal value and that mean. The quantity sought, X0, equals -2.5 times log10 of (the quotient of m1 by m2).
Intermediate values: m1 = 2.3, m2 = 0.3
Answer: -2.3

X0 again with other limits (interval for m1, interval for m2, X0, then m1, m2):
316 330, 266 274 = -1.5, 1.3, 0.3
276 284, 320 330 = 0.3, 1.1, 1.5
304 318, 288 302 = 1.4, 0.3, 1.2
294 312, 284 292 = 1.9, 0.3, 1.7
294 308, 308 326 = 2.5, 0.2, 1.5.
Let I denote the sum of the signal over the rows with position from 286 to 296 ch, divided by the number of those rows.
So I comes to 12.8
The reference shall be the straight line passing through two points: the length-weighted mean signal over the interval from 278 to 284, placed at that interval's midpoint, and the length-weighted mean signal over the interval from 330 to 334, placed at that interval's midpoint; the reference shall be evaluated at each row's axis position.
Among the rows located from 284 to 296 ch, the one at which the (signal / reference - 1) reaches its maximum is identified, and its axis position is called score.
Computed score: 295.0 ch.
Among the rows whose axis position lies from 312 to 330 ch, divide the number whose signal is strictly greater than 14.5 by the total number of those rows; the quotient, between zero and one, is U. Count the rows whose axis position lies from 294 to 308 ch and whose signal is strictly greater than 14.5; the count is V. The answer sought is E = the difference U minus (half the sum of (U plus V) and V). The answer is -6.5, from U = 1.0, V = 7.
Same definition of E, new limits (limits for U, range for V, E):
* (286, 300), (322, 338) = -6.7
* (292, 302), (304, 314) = -3.5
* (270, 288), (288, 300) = -3.8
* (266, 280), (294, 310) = -6.6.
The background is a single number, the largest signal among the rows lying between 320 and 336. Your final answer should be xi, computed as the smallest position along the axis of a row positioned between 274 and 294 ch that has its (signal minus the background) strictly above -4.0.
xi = 275.0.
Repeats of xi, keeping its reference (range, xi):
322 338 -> 323.0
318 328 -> 319.0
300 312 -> 301.0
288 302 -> 293.0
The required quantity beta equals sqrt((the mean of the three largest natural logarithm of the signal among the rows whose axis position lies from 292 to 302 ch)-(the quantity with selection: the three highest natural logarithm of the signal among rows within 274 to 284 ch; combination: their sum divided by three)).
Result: 0.10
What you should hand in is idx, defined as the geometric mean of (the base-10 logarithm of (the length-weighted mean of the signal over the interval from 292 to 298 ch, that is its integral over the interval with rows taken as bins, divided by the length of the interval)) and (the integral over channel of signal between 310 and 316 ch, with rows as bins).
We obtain 10.2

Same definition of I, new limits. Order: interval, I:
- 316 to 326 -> 17.4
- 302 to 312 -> 14.9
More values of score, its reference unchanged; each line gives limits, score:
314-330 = 323.0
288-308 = 295.0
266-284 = 277.0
